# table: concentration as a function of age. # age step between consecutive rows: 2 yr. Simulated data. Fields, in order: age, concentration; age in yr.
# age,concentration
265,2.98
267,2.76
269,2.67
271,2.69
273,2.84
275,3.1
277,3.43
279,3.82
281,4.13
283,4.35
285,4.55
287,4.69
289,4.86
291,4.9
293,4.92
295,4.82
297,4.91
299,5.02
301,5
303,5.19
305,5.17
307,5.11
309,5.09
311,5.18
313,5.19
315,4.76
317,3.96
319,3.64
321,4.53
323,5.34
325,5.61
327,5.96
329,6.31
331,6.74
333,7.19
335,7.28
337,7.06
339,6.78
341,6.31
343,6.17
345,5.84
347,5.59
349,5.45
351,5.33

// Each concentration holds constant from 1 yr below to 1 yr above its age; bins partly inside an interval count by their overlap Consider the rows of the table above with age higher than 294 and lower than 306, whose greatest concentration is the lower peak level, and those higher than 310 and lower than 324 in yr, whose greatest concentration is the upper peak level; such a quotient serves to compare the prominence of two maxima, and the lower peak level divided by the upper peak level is 1.0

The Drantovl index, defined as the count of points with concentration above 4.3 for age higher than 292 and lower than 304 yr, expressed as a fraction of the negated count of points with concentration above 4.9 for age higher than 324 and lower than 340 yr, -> -0.75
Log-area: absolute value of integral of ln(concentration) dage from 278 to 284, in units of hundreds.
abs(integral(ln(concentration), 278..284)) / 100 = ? 0.085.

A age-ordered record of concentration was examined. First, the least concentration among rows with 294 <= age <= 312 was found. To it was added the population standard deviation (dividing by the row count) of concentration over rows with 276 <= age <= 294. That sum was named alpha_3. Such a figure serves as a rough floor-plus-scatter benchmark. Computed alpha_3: 5.3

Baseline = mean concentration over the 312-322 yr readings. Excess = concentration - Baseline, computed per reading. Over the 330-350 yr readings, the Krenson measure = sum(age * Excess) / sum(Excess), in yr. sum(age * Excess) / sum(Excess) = 338.4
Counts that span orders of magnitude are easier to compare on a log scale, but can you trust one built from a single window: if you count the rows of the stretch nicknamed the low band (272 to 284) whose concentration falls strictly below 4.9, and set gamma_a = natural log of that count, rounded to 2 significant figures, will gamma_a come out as 1.8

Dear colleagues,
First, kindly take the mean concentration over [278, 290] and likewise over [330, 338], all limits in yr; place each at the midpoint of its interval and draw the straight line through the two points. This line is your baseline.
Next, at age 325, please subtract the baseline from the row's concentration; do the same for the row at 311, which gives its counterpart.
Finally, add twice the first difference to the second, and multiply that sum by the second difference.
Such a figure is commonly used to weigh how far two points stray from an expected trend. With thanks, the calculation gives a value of 1.7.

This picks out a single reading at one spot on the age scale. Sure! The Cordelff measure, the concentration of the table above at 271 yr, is 2.69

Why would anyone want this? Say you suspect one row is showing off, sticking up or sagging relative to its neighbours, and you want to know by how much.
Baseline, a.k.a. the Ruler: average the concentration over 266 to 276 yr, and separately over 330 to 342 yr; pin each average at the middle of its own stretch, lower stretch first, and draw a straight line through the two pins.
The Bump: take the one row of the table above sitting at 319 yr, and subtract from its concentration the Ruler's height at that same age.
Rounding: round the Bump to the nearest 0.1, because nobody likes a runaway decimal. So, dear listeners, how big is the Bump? -2.2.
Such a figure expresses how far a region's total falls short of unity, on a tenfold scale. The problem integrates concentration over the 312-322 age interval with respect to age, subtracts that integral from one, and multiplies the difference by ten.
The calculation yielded -432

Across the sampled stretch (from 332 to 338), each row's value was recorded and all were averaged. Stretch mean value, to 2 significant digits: 7.2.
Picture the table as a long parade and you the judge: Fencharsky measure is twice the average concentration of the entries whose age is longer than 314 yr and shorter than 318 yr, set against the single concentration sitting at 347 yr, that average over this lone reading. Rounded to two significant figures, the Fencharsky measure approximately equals 1.6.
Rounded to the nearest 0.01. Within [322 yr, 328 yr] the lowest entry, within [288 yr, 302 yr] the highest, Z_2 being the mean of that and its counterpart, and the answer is 5.18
